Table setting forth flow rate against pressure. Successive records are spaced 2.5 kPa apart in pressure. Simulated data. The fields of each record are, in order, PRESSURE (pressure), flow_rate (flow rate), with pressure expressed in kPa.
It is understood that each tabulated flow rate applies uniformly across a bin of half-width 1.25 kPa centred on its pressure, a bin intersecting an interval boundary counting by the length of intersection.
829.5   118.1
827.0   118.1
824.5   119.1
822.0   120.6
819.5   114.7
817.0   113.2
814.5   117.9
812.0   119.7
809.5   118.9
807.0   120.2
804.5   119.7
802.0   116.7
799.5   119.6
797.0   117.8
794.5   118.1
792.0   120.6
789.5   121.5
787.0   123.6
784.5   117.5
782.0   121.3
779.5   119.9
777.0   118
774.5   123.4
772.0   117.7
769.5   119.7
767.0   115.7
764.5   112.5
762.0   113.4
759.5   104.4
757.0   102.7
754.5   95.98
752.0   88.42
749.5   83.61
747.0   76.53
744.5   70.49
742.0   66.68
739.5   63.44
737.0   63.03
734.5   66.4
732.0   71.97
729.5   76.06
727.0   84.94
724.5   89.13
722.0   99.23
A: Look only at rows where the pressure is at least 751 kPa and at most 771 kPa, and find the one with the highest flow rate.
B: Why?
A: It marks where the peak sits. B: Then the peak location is 769.5 kPa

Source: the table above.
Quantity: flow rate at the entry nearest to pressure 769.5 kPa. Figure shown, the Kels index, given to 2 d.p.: 119.70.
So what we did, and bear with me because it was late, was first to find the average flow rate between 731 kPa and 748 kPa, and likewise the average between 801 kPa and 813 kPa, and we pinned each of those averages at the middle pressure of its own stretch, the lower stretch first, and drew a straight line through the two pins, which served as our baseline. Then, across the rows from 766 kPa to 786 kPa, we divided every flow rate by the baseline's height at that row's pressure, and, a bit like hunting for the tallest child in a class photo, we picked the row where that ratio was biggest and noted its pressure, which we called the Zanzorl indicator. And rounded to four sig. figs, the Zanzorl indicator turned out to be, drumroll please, 769.5 kPa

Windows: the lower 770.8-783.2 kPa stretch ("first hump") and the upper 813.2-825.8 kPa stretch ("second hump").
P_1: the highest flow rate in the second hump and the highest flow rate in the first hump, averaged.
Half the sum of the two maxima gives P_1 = 122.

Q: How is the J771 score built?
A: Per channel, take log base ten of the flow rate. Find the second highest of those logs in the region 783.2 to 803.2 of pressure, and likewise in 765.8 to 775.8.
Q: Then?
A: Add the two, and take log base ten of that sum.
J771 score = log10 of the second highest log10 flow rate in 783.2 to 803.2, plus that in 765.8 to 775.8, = 0.619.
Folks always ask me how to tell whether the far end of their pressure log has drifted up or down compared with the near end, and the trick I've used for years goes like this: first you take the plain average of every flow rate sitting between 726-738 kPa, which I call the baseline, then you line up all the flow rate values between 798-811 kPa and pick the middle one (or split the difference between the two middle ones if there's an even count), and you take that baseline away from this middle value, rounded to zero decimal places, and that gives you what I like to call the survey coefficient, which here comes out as 47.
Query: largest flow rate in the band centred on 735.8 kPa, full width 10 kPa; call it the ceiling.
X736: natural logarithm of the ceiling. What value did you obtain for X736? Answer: 4.28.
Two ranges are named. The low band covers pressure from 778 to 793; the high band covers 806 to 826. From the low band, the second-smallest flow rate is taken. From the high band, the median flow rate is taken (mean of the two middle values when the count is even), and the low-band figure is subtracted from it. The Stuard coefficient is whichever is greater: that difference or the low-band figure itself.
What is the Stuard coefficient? 120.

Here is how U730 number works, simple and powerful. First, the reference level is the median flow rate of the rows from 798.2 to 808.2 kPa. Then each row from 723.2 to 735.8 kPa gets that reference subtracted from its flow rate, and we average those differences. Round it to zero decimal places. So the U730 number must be -42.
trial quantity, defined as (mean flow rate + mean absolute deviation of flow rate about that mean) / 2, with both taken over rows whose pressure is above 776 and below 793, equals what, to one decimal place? 61.0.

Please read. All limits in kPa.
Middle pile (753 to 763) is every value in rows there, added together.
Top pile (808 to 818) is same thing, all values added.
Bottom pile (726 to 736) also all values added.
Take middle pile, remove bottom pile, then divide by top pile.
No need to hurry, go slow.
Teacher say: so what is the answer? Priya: 0.249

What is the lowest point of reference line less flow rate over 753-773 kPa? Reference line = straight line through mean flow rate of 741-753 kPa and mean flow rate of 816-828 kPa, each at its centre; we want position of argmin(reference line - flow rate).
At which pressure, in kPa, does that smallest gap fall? 769.5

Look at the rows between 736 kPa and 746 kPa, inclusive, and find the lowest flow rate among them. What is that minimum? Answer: 63.03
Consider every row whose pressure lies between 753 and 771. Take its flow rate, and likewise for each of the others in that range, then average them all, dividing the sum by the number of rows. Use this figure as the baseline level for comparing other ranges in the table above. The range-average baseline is 109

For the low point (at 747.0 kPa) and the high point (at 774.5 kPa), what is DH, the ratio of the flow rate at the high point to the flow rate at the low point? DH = 1.6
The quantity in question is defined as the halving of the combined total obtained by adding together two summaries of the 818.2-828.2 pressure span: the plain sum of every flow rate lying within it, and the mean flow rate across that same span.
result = 295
